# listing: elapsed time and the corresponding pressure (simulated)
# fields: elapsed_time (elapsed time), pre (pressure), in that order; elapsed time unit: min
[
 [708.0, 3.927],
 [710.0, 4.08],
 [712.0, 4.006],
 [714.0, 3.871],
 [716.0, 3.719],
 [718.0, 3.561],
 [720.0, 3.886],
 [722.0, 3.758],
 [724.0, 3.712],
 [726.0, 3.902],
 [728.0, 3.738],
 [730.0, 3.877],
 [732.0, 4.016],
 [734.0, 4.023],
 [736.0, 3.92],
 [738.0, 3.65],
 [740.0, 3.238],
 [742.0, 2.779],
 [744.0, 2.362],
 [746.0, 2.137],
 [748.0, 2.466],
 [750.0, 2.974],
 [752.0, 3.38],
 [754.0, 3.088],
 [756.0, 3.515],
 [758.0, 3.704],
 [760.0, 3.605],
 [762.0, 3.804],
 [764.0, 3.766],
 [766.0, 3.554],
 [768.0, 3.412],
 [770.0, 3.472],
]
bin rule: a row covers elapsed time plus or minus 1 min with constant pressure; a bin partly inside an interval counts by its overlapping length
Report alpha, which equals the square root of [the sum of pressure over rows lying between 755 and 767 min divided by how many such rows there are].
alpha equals 1.913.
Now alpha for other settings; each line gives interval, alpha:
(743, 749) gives 1.524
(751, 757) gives 1.824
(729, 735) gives 1.993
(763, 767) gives 1.913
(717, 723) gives 1.933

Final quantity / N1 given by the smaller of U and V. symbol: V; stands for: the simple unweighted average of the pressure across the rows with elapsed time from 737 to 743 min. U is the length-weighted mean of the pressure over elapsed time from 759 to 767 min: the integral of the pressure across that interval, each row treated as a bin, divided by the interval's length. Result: 3.22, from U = 3.68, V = 3.22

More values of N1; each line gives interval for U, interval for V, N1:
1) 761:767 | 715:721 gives 3.71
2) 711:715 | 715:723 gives 3.73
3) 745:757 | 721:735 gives 2.93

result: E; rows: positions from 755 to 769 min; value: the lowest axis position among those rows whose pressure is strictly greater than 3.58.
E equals 758.0 min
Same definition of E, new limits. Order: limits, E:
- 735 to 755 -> 736.0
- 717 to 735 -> 720.0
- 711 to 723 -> 712.0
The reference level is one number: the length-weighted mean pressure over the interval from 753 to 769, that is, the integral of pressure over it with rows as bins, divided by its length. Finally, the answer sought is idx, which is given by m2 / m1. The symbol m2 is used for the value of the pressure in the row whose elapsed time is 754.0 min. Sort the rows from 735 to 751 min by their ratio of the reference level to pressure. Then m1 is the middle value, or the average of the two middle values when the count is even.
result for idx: 2.5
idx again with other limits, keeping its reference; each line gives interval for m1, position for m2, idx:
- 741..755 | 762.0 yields 3.0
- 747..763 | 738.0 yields 3.5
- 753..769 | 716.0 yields 3.7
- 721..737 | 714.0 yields 4.2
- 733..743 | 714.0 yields 4.0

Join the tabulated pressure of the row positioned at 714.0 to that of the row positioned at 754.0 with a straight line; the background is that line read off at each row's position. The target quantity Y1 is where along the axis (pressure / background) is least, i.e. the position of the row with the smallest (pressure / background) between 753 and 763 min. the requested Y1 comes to 754.0 min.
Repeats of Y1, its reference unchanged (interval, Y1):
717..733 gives 718.0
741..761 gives 746.0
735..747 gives 746.0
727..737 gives 728.0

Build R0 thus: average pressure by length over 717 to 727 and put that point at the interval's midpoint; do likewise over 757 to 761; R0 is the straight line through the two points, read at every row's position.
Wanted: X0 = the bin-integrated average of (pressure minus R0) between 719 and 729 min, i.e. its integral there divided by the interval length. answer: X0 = 0.04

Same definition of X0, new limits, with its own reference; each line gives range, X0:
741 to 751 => -1.15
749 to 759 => -0.34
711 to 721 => 0.03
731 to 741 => 0.05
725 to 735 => 0.17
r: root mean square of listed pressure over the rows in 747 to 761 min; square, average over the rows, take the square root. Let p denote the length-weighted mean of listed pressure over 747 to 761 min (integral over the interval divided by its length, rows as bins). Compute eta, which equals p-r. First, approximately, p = 3.2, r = 3.3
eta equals -0.025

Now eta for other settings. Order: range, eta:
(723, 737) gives -0.002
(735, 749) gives -0.067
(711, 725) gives -0.002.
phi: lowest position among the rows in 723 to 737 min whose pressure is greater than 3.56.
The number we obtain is 724.0 min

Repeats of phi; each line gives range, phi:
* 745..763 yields 758.0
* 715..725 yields 716.0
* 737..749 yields 738.0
